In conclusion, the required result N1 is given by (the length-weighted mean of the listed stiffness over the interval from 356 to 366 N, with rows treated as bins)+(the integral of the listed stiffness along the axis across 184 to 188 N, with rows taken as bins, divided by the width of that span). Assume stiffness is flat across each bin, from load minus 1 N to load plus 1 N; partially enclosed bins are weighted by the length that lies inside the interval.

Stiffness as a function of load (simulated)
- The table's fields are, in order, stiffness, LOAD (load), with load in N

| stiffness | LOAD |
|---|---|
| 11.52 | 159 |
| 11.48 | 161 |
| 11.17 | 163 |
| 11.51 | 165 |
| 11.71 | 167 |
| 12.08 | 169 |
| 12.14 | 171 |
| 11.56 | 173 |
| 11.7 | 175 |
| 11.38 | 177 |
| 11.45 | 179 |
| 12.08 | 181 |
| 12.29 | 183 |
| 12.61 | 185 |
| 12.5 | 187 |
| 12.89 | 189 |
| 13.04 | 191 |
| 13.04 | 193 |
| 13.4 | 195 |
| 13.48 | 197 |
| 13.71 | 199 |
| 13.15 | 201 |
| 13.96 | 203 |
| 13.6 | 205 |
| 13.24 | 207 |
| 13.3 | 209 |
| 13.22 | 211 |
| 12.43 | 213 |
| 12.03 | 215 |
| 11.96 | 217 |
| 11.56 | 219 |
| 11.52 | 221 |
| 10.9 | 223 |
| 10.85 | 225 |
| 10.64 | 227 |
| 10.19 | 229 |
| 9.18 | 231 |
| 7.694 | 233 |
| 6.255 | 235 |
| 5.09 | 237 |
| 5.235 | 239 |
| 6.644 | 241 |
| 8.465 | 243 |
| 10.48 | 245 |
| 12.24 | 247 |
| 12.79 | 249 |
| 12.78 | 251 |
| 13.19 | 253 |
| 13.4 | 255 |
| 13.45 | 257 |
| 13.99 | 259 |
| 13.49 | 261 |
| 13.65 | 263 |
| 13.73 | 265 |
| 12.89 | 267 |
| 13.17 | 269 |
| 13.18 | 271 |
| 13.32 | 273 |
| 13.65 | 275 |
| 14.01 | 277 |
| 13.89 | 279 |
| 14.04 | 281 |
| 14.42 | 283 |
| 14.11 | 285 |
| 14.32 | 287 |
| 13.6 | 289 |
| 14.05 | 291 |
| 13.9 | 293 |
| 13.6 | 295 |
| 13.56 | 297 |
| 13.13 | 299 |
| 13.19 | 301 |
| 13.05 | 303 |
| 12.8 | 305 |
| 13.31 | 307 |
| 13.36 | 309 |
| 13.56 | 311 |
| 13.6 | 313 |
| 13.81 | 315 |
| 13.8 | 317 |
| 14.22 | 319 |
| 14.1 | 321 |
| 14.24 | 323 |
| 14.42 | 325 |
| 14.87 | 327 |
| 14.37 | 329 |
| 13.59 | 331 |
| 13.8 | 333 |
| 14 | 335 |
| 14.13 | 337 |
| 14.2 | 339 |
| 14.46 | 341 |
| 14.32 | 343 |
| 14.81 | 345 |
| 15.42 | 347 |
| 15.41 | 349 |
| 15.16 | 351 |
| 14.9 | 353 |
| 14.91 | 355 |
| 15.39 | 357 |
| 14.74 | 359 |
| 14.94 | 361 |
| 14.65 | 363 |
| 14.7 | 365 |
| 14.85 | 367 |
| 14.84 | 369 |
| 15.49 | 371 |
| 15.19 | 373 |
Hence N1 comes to 27.4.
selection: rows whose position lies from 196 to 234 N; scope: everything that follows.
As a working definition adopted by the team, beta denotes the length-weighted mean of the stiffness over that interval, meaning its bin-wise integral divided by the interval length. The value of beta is 11.9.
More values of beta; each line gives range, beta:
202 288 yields 11.9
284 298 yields 13.9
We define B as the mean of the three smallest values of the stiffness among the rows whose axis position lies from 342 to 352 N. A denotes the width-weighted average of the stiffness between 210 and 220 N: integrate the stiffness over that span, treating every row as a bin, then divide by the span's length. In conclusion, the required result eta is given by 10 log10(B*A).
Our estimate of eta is 22.6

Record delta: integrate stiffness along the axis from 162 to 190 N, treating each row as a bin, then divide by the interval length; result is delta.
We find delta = 11.9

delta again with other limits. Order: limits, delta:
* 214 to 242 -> 9.3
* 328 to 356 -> 14.5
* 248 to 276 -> 13.3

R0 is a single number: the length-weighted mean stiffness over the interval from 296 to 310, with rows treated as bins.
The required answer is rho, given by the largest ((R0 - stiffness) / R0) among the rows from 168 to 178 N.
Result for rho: 0.14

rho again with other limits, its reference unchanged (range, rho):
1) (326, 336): -0.03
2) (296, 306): 0.03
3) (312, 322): -0.03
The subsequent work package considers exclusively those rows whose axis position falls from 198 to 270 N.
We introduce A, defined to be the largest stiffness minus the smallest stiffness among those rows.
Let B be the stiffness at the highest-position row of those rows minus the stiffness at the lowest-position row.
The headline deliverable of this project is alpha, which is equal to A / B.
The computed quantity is -16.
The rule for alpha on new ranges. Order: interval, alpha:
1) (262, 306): -2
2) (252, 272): -110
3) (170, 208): 2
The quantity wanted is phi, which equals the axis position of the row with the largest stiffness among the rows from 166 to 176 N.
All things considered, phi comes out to 171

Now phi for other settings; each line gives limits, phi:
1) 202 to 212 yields 203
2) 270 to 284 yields 283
